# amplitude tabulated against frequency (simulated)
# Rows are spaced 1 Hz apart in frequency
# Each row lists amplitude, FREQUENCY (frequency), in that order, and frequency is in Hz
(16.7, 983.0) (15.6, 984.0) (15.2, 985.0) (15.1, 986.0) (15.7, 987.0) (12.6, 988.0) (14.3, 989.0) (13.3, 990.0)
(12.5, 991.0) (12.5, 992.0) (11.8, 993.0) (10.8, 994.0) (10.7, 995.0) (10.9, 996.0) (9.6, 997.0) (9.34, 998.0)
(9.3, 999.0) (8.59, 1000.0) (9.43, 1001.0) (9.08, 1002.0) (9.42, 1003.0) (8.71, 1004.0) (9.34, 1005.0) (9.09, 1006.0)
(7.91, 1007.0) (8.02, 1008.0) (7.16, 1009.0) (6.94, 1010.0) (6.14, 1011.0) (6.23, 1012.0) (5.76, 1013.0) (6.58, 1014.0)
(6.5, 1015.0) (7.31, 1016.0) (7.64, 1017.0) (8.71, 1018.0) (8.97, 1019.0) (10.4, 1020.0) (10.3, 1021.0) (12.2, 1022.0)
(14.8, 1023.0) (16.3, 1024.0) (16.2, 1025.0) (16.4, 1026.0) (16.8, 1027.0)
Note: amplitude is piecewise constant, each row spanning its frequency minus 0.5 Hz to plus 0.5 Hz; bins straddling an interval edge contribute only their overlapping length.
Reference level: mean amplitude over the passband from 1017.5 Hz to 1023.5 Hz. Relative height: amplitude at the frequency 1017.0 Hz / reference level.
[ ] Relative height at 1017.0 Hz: 0.70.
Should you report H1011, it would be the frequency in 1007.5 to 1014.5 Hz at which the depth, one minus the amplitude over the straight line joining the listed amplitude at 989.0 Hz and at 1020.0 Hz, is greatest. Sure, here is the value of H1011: 1013.0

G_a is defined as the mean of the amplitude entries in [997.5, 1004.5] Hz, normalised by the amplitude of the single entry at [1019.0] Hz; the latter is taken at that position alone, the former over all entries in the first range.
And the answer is 1.02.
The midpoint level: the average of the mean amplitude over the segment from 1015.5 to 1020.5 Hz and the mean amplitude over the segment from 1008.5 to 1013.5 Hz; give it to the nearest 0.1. 7.5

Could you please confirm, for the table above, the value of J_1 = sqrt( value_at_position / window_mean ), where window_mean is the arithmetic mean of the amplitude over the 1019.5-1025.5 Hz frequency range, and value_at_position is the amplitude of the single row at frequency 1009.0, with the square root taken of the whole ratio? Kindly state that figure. 0.73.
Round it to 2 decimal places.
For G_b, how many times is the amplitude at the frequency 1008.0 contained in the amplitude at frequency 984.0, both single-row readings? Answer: 1.95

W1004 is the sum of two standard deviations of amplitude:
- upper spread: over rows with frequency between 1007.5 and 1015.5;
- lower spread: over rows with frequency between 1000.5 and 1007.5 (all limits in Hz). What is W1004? 1.2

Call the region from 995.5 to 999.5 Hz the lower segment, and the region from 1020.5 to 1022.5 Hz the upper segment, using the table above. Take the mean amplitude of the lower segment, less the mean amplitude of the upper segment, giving -1.5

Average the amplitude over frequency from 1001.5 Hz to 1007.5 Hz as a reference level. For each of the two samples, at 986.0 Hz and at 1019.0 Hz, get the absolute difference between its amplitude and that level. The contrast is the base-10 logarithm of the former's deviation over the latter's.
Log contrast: 2.1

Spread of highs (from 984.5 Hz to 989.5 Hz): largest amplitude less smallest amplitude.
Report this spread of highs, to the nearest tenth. 3.1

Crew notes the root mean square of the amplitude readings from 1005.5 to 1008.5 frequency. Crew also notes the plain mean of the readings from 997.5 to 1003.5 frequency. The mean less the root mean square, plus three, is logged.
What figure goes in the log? 4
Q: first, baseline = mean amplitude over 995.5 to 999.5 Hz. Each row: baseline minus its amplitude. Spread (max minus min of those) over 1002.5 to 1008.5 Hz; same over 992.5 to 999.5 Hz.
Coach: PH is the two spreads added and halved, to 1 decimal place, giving 2.0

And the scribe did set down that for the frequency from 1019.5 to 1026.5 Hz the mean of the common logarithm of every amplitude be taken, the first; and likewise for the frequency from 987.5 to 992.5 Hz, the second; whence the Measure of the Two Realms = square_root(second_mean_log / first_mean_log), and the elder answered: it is 0.99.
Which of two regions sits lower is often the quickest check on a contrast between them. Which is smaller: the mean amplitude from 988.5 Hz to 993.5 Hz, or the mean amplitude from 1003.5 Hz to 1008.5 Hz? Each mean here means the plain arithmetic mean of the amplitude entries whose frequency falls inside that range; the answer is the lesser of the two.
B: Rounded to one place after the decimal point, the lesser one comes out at 8.6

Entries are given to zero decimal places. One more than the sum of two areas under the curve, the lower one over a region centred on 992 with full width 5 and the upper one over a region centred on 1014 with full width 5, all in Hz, 94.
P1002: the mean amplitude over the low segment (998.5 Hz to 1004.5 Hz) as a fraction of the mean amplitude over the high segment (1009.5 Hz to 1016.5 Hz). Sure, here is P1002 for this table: 1.40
